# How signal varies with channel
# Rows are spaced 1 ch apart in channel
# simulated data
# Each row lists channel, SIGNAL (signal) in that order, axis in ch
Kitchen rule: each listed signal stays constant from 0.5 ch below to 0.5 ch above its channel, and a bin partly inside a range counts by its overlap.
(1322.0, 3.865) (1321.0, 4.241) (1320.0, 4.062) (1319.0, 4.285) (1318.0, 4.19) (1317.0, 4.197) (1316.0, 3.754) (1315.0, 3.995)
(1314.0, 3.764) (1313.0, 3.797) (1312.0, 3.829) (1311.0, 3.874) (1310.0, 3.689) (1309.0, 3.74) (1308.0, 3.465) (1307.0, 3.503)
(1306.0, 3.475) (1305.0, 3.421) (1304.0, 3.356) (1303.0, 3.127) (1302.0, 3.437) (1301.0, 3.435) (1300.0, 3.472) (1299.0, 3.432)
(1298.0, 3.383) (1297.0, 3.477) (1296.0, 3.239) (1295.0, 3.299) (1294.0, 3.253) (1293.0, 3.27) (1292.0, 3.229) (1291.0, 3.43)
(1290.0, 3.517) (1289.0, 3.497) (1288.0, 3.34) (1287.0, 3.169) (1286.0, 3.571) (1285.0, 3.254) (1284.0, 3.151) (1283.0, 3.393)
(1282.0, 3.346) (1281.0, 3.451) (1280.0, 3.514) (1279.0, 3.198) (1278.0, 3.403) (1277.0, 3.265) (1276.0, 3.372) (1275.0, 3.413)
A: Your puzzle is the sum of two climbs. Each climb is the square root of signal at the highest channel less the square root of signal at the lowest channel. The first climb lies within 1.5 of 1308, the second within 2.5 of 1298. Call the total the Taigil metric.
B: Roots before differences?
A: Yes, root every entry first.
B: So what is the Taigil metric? 0.13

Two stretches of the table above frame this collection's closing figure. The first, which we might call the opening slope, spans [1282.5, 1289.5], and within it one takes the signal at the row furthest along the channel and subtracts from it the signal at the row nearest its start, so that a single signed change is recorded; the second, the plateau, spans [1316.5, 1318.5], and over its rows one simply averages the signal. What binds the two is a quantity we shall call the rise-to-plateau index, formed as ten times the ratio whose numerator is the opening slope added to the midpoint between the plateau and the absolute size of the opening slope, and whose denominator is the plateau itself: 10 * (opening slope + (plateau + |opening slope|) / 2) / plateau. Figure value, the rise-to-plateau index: 5.4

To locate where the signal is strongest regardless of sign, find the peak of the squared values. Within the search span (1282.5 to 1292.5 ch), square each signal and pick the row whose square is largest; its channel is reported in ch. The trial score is 1286.0 ch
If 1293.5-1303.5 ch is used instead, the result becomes 1297.0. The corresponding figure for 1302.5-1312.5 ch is 1311.0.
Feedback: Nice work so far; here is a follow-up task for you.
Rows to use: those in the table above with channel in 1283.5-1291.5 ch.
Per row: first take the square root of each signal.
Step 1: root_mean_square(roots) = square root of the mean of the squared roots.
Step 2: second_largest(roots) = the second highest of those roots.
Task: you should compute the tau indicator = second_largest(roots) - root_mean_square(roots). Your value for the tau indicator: 0.041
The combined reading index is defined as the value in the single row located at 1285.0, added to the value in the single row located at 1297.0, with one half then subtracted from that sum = 6.23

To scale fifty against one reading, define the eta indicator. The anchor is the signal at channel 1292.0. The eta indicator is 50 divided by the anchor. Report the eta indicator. 15.5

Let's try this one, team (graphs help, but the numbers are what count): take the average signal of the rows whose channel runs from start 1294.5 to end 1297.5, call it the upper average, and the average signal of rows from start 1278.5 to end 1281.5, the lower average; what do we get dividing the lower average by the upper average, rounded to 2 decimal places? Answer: 1.01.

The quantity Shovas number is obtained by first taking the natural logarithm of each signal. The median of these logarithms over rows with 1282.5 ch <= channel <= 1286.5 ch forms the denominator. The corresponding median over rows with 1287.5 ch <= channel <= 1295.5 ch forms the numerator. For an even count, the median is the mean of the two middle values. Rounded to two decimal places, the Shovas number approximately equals 1.00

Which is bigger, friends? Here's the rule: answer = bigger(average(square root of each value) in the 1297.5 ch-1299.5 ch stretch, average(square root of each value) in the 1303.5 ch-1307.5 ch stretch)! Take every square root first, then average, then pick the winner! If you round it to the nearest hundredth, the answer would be 1.85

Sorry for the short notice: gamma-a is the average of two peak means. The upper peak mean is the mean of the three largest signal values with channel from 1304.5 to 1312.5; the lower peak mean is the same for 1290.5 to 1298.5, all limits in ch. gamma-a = 3.62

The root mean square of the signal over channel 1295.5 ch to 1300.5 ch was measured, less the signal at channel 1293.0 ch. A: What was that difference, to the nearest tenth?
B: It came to 0.1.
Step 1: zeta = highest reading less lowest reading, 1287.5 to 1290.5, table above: 0.18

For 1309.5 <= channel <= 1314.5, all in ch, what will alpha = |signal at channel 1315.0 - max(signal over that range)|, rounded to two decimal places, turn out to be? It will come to 0.12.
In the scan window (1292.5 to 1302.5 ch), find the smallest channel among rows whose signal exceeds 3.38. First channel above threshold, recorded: 1297.0 ch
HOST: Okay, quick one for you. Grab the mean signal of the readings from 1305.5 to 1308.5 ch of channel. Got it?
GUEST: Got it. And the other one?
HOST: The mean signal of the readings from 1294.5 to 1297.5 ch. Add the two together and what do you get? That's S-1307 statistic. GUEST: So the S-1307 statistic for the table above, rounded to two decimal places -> 6.82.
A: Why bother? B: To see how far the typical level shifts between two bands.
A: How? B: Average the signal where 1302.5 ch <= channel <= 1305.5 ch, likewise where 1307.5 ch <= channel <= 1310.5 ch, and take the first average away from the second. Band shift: 0.33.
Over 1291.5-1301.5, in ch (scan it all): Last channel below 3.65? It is 1301.0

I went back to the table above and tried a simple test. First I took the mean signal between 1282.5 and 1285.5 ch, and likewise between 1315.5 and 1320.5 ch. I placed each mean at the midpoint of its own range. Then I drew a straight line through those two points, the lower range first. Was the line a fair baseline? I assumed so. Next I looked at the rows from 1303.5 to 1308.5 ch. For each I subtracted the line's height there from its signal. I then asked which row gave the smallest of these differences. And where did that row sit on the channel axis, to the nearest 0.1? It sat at 1304.0 ch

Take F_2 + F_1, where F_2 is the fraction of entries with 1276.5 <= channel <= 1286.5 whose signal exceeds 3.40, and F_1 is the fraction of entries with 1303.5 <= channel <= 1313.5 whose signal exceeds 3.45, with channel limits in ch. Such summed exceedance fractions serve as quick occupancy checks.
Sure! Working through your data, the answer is 1.20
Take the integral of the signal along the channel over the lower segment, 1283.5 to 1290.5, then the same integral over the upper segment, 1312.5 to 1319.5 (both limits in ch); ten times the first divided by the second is 8.4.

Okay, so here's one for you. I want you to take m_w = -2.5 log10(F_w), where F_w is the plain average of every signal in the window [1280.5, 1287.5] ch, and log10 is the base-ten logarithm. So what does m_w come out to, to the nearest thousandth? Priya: -1.307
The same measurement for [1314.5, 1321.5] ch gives -1.533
